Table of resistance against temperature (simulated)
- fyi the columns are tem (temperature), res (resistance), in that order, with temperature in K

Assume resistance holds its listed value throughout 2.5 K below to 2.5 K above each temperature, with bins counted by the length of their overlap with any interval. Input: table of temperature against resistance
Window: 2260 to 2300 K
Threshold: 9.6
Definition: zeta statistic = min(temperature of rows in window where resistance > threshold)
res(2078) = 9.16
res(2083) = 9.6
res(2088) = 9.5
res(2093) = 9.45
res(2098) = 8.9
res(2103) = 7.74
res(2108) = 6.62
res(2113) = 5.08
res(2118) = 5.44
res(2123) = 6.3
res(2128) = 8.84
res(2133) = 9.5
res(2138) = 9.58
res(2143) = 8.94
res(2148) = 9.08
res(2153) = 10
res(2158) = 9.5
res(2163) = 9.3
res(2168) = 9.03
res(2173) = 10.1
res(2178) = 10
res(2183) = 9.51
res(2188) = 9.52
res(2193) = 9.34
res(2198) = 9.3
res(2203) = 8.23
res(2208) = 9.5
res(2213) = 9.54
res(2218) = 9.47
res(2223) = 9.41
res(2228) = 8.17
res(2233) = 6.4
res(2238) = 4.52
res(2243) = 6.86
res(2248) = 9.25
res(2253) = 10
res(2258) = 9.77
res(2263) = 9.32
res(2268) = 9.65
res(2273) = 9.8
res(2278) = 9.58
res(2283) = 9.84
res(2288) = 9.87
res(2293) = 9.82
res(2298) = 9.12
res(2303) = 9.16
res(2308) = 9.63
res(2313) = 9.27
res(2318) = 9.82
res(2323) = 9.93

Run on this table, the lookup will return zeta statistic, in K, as 2268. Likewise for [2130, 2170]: 2153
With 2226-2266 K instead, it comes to 2253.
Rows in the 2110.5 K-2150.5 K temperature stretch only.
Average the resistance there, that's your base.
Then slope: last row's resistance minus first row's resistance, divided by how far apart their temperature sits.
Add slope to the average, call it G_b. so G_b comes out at 8.0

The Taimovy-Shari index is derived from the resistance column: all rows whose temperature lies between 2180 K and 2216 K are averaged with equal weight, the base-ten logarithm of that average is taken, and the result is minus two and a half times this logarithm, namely -2.42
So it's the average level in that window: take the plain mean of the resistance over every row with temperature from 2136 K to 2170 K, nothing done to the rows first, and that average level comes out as 9.35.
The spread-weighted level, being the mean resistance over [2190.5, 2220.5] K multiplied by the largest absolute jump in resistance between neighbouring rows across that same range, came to 12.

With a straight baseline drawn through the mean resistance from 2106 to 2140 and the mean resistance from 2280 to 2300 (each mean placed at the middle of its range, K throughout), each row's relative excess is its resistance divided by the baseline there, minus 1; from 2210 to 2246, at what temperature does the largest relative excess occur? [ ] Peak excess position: 2213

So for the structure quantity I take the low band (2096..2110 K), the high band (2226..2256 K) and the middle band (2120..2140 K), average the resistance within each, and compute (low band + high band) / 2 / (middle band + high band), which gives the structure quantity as 0.48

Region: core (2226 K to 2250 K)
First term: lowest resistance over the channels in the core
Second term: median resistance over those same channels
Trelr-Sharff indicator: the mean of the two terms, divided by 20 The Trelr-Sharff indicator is 0.28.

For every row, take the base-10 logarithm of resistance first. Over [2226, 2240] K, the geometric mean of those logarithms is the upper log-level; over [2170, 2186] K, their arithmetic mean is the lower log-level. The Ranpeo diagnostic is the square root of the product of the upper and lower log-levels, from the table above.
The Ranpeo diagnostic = 0.88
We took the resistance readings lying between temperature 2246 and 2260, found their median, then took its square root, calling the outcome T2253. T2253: 3.13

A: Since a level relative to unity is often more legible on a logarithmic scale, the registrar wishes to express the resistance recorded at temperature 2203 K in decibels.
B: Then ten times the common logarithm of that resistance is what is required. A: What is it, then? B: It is 9.2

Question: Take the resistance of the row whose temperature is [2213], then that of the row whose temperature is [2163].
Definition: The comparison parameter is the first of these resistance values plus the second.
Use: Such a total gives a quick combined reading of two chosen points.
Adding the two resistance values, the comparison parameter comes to 18.8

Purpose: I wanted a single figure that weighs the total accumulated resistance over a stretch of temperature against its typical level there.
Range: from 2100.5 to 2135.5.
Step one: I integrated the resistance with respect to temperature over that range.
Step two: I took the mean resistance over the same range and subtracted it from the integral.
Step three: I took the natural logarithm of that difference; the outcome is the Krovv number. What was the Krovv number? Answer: 5.48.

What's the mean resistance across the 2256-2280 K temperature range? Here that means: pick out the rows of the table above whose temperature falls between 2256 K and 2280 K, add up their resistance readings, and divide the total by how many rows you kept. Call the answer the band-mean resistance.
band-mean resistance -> 9.6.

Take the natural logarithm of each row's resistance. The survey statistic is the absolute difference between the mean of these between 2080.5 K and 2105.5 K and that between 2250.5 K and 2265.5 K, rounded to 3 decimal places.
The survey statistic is 0.073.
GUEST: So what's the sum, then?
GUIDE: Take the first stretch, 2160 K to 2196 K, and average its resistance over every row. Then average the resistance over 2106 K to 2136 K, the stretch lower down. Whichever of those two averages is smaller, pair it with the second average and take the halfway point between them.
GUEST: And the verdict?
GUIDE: 7.0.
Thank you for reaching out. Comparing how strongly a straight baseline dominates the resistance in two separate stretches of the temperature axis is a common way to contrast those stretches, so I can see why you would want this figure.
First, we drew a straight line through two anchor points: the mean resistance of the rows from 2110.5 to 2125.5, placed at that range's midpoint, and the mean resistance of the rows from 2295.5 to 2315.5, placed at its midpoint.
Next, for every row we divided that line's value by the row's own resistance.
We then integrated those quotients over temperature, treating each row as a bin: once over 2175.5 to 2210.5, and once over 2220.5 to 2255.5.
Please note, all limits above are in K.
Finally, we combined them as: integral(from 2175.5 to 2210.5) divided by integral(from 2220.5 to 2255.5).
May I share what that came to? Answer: 0.70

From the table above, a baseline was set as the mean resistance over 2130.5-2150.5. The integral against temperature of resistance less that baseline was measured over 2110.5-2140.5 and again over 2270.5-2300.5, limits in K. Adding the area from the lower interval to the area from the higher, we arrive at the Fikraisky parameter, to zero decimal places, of -43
